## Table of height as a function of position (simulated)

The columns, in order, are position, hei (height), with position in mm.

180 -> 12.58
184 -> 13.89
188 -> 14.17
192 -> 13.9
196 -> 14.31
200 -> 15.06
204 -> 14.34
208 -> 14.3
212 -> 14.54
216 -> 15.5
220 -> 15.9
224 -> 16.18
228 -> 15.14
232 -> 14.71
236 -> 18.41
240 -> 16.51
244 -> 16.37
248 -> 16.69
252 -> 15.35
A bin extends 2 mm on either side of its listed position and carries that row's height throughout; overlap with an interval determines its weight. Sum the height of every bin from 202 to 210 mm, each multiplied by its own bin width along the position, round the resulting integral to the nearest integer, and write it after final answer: 115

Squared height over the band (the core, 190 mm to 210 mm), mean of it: 207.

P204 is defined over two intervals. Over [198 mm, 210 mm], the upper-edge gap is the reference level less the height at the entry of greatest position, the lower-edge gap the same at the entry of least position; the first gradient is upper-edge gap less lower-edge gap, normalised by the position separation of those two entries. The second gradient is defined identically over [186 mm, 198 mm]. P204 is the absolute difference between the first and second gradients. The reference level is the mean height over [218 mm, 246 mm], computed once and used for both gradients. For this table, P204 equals 0.11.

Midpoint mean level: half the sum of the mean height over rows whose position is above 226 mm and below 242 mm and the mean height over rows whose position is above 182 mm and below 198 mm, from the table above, 15.1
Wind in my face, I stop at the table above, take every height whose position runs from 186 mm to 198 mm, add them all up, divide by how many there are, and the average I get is 14.1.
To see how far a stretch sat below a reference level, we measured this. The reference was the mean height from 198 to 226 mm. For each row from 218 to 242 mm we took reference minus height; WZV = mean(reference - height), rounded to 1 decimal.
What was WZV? -1.0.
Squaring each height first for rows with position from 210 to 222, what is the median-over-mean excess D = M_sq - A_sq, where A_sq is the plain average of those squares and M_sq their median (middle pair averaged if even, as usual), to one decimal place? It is 5.4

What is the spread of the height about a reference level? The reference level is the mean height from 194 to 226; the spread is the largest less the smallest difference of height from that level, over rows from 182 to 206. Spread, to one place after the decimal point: 1.2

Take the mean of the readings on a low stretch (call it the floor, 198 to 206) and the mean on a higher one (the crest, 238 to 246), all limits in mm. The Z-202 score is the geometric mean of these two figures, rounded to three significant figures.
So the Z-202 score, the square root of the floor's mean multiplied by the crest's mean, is 15.5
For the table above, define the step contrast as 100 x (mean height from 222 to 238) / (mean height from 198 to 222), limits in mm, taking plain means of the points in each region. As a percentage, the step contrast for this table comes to 108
